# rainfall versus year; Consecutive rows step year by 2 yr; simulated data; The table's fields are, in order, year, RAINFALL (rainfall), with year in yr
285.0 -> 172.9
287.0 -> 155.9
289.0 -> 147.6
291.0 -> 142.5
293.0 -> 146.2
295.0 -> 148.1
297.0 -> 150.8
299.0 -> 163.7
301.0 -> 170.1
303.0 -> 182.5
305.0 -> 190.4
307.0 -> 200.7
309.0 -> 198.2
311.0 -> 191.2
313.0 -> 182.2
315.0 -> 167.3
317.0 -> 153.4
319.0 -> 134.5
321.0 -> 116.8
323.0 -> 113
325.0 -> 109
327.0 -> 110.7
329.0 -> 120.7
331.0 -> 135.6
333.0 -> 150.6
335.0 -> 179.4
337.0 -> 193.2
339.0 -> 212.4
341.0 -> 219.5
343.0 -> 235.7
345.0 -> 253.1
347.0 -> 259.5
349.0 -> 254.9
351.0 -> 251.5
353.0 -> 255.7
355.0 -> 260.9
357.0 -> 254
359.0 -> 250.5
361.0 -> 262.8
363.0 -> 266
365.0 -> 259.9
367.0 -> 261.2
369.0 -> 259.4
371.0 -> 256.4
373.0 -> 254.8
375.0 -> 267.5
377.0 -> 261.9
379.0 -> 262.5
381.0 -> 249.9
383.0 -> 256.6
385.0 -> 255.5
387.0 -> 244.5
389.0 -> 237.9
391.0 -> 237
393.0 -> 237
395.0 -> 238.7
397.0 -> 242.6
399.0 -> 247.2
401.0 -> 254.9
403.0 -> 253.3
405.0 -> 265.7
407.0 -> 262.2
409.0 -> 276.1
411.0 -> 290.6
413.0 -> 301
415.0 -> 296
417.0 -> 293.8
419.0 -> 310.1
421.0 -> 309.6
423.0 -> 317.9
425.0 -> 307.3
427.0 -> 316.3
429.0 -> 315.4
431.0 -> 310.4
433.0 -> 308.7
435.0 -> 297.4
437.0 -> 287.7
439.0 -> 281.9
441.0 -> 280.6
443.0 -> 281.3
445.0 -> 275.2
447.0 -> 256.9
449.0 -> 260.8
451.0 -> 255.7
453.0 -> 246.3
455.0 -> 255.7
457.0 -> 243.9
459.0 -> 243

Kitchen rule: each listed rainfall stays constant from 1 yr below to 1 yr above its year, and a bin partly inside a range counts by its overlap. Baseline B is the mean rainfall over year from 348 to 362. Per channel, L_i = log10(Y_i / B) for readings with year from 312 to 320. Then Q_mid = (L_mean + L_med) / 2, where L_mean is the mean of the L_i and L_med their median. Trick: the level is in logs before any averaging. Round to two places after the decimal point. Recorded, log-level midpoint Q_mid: -0.21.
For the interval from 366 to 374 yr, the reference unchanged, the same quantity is 0.00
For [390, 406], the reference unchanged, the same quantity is -0.02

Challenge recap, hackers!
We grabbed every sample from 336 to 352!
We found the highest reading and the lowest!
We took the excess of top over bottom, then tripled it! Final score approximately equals 199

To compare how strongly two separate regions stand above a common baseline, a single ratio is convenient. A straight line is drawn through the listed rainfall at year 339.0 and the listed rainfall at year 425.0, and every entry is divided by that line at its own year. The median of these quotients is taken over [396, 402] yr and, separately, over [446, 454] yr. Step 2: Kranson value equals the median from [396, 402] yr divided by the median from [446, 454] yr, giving 1.16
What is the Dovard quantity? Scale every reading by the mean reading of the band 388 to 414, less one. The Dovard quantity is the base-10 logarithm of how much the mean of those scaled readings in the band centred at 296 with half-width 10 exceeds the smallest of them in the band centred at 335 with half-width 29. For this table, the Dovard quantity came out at -0.70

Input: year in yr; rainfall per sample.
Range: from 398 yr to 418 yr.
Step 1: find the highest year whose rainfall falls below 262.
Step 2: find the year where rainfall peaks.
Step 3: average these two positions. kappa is 408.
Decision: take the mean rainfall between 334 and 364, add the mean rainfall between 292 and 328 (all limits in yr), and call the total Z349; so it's 398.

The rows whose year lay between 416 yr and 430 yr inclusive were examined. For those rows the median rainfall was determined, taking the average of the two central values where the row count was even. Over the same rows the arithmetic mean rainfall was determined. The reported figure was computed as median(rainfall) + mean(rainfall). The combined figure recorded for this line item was 620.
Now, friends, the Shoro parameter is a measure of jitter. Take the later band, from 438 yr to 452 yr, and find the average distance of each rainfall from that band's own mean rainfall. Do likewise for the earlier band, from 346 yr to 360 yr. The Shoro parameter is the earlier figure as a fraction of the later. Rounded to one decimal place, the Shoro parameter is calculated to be 0.3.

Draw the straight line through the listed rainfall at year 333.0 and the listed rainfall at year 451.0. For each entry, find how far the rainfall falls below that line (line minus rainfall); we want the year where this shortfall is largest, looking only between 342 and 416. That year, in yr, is 395.0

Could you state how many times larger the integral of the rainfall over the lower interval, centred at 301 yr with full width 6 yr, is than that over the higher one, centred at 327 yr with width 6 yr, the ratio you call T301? 1.5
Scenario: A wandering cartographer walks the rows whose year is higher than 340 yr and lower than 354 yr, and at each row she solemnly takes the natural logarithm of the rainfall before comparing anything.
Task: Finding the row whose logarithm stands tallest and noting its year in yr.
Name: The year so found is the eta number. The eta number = 347.0 yr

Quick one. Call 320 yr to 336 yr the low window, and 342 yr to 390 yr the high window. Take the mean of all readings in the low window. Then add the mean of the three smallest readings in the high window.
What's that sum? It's 369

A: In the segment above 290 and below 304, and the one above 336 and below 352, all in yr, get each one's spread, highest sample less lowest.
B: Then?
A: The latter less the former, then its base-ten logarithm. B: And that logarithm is 1.42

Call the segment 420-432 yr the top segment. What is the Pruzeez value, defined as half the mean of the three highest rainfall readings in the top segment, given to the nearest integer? 158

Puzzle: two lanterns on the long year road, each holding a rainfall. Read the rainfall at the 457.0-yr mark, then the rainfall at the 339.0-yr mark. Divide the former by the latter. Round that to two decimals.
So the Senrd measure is 1.15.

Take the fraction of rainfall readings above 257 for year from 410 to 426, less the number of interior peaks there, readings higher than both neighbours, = -2.0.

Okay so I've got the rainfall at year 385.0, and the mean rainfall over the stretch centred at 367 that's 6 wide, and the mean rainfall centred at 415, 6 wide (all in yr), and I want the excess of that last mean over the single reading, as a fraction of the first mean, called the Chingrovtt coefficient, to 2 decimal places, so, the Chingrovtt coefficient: 0.16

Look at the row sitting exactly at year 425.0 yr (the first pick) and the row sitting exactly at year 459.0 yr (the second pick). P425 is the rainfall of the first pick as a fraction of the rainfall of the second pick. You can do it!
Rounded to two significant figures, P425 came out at 1.3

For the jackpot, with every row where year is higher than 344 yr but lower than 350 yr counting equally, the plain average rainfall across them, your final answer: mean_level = 256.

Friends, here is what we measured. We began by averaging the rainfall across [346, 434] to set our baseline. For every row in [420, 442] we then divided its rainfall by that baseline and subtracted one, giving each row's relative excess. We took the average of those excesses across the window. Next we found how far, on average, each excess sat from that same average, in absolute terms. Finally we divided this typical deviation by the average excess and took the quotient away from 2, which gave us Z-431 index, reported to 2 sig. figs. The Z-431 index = 1.7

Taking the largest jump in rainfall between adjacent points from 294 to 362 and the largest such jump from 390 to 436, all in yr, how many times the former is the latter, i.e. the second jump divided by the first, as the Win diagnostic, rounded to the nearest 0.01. 0.57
